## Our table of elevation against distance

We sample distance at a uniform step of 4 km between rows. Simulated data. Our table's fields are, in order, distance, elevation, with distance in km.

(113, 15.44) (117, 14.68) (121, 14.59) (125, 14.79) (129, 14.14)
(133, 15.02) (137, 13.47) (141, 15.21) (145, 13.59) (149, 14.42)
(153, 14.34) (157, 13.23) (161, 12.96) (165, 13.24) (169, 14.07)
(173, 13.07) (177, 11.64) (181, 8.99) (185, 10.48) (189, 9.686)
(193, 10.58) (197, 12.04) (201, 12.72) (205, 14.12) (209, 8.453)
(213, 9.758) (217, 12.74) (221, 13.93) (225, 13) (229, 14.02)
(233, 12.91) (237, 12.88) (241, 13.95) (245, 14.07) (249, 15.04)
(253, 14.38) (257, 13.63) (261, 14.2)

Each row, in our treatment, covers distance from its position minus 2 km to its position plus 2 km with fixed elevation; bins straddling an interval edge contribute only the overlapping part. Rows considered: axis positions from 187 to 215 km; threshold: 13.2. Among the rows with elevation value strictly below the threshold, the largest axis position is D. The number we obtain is 213 km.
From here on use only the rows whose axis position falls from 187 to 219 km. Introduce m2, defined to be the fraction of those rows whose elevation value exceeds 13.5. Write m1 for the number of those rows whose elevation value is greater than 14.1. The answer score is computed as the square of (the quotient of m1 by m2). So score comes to 64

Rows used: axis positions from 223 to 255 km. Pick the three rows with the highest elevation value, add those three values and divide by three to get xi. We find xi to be 14.5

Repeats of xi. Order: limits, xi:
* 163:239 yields 14.1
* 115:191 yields 15.0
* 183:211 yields 13.0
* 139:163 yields 14.7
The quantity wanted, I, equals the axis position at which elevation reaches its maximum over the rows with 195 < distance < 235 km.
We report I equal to 205 km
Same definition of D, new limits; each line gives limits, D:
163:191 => 189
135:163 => 161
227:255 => 237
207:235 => 233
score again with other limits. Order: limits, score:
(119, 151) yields 47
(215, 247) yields 0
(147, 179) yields 28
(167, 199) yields 0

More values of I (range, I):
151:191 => 153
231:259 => 249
